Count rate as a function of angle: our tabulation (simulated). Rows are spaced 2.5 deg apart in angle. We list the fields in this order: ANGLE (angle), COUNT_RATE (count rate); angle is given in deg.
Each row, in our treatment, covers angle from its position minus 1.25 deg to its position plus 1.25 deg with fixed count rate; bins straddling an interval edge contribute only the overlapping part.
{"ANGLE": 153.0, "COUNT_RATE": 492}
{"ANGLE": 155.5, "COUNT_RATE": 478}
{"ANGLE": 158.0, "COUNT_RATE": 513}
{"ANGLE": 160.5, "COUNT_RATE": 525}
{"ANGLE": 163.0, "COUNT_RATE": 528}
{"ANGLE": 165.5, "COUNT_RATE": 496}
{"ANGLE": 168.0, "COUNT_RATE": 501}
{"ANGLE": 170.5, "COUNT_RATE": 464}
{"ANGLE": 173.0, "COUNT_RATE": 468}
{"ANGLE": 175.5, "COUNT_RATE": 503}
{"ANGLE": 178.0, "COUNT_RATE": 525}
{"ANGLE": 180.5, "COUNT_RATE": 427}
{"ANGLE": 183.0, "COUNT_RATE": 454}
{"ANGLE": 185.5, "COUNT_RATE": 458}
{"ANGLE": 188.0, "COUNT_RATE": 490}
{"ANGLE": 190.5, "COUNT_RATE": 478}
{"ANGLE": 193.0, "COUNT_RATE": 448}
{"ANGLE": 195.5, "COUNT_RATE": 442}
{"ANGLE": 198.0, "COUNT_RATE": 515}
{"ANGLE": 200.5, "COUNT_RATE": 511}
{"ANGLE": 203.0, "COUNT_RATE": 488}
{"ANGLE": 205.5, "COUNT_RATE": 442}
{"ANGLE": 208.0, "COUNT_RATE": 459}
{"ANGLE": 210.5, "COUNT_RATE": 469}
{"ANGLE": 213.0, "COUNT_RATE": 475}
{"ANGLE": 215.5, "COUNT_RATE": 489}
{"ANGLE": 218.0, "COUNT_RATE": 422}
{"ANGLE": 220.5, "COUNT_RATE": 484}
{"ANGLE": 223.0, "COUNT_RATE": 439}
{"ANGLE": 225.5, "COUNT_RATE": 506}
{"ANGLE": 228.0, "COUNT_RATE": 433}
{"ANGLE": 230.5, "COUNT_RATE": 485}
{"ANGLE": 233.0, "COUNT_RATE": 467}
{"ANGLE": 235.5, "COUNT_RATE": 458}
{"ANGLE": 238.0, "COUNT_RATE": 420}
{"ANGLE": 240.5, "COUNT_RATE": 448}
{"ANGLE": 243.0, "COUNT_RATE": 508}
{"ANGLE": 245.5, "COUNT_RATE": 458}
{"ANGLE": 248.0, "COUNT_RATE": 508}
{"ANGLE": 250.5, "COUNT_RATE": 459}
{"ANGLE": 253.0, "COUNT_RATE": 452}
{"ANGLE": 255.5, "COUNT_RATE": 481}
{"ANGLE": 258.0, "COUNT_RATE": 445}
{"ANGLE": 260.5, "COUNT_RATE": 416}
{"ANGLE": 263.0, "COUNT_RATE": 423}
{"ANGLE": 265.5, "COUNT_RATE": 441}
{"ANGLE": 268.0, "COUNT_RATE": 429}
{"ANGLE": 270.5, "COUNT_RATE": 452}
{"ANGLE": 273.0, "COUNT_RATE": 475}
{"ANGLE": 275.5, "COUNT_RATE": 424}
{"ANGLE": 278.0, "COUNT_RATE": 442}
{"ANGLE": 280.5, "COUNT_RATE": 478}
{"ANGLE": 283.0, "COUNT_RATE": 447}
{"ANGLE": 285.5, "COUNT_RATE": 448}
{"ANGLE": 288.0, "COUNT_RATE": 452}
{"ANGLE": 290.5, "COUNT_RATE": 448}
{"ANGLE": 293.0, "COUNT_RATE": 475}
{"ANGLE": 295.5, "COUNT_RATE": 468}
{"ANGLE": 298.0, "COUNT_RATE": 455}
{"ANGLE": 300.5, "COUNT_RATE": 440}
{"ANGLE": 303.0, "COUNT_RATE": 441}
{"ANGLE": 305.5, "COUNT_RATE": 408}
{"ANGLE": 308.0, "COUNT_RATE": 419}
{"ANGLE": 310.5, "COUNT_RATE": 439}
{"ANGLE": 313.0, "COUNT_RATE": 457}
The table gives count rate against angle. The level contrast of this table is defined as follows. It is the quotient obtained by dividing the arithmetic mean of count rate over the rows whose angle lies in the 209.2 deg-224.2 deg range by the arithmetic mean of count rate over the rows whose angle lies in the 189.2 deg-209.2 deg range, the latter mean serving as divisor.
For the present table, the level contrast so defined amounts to 0.9791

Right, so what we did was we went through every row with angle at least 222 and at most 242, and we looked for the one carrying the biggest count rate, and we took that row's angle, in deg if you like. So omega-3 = 225.5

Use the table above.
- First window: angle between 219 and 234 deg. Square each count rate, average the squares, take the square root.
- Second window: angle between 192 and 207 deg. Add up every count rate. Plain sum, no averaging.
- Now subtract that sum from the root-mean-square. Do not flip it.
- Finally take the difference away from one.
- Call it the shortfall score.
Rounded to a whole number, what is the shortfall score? 2377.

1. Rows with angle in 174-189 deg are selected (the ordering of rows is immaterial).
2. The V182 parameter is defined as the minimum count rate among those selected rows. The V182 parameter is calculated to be 427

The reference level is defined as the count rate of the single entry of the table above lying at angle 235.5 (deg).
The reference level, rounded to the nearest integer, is 458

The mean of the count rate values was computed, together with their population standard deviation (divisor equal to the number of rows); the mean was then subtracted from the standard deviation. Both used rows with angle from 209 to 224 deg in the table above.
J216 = -439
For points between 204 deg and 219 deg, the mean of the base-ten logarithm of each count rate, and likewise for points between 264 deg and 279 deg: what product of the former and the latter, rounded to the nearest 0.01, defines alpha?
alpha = 7.05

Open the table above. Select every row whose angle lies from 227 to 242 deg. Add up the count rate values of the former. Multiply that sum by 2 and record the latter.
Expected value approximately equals 5422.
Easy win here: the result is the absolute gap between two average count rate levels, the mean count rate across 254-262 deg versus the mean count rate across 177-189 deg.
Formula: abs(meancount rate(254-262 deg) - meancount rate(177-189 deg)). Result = 23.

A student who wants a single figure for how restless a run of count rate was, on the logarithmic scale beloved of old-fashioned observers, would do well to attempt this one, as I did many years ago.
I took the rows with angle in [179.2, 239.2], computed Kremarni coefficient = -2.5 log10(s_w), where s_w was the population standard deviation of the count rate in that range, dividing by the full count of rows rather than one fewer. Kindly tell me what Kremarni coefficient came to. -3.6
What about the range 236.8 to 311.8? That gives -3.5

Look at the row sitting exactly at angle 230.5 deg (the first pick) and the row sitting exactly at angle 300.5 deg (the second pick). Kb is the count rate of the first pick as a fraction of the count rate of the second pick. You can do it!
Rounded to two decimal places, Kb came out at 1.10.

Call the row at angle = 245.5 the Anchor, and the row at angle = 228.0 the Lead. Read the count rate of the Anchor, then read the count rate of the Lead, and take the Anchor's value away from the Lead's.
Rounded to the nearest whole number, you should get -25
